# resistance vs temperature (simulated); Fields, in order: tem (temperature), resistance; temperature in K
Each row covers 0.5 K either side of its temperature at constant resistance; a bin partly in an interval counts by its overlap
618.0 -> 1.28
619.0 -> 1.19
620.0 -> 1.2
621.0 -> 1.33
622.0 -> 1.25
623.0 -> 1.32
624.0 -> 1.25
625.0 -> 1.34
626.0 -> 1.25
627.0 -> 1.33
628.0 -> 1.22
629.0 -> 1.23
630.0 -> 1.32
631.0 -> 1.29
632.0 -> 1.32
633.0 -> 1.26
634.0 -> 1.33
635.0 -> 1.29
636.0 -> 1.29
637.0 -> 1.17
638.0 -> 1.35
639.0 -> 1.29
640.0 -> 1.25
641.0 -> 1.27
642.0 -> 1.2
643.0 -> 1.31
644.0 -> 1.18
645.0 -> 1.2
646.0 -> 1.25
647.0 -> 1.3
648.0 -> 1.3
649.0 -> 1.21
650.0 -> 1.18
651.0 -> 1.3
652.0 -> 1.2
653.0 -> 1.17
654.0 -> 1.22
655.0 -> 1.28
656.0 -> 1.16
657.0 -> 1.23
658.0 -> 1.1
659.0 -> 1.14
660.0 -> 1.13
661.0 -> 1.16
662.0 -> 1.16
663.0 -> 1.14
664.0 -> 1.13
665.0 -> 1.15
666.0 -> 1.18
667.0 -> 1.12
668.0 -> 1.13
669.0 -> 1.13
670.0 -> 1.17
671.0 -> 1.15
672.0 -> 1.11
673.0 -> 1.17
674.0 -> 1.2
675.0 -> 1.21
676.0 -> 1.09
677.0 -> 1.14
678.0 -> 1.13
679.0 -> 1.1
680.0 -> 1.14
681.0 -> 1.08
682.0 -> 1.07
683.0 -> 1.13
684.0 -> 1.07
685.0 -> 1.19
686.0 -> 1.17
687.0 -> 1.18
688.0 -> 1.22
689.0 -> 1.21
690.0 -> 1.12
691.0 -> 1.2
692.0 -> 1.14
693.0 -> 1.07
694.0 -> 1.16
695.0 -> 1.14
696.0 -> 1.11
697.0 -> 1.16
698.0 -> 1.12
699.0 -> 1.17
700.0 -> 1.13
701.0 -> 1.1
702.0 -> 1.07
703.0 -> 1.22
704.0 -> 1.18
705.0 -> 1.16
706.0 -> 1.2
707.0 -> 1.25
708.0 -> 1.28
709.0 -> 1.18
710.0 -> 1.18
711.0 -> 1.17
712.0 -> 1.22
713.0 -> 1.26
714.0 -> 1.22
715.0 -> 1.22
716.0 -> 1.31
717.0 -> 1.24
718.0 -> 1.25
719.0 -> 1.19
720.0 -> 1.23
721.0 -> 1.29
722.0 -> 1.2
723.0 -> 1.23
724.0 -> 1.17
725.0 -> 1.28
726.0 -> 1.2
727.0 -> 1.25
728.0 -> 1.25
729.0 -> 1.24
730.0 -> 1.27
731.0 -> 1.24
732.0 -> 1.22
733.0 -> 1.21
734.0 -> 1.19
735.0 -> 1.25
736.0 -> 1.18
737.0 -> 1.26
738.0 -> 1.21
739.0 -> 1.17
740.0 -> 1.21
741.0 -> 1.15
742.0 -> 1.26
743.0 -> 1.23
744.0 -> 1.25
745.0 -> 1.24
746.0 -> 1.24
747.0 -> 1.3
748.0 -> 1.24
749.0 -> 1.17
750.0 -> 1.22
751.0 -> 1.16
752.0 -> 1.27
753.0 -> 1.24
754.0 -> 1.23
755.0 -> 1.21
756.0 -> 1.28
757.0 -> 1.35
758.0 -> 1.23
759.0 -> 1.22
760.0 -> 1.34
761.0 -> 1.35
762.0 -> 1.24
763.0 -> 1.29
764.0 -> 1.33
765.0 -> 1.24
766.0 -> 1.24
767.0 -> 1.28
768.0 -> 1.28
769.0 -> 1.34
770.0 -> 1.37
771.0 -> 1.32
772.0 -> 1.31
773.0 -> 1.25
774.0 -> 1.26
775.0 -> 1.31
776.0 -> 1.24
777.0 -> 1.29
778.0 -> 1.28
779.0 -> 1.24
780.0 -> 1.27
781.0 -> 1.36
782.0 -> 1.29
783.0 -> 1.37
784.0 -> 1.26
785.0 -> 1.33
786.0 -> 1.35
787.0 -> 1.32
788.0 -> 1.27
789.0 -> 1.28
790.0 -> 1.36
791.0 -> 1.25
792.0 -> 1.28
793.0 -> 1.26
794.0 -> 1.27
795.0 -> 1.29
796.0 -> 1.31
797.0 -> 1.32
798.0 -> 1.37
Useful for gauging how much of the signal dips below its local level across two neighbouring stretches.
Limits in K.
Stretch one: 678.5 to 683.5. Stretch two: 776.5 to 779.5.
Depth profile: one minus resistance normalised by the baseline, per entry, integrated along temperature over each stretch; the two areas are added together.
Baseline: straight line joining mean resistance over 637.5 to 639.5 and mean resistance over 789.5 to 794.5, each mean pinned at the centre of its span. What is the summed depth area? 0.83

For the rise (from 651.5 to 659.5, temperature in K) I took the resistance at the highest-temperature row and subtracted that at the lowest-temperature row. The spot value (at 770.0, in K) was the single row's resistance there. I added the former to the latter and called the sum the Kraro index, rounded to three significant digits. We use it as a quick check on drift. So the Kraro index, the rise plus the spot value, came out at 1.31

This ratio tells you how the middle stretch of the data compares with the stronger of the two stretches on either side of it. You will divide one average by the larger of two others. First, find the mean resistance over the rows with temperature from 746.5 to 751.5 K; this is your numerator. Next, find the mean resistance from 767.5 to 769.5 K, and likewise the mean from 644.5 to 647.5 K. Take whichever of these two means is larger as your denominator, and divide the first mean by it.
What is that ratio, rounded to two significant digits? 0.93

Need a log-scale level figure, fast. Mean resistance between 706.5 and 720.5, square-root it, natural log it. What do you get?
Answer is 0.103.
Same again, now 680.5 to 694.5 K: 0.067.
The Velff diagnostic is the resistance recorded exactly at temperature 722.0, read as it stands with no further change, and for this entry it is 1.2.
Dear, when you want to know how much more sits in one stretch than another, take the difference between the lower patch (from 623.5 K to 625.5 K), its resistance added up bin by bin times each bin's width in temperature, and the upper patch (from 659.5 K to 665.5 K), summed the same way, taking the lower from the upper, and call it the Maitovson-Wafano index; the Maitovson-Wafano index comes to 4.28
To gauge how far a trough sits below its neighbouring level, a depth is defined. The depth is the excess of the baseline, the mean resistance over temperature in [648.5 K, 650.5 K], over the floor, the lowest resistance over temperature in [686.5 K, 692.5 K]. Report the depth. 0.075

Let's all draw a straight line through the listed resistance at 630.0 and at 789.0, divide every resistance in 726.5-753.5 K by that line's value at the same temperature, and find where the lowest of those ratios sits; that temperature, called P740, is 741.0 K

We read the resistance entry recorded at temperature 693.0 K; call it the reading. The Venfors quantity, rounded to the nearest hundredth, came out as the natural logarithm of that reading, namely 0.07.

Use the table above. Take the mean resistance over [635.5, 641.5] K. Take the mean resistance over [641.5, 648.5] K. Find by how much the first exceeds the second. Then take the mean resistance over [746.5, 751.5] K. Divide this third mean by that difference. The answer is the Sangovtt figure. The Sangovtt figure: 57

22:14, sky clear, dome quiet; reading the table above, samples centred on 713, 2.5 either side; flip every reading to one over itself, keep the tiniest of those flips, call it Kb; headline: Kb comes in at 0.794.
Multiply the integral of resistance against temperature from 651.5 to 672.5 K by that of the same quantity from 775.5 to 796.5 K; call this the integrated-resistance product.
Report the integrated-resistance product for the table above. 662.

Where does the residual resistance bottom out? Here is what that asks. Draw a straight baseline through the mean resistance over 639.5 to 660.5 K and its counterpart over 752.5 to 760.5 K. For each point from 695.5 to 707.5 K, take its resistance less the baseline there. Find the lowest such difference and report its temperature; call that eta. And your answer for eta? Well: 702.0 K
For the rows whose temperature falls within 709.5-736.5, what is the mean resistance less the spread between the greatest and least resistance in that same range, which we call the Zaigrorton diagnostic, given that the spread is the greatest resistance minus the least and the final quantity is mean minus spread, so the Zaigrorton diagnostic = 1.09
